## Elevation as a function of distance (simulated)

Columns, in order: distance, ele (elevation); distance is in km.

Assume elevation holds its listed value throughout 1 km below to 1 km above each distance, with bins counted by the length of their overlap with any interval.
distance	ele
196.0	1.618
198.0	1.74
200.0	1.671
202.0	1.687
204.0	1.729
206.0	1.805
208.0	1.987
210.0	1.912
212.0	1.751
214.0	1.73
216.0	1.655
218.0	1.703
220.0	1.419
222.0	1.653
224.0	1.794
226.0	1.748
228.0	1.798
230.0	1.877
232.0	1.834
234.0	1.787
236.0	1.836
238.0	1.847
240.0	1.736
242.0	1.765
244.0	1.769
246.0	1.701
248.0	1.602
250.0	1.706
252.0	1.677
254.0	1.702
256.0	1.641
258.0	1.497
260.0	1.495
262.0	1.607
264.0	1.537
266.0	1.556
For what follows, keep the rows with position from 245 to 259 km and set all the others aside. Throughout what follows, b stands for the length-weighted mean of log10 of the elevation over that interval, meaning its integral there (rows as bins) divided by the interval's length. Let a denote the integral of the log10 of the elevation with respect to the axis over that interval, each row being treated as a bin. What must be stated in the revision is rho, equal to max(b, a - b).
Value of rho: 2.8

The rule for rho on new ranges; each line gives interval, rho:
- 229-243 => 3.4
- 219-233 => 3.1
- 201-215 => 3.3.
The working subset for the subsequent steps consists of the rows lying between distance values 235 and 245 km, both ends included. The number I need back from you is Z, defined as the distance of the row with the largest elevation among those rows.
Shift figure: 238.0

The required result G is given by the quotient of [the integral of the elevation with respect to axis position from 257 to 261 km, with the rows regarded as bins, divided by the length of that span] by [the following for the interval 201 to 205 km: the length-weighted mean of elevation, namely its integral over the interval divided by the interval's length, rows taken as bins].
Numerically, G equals 0.88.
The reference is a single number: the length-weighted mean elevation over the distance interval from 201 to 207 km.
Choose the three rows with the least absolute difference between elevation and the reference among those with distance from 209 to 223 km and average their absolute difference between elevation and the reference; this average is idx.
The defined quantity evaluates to 0.019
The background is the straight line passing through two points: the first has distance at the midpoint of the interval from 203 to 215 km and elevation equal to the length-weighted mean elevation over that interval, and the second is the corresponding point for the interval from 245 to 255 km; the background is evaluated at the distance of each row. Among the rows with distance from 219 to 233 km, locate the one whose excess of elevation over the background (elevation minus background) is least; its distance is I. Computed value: 220.0 km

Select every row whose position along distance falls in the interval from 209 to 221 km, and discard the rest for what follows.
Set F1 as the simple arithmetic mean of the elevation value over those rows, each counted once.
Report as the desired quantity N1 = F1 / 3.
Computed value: 0.565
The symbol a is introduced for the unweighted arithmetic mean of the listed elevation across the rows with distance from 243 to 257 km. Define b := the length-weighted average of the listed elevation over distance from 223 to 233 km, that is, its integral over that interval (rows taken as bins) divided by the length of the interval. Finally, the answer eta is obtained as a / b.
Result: 0.93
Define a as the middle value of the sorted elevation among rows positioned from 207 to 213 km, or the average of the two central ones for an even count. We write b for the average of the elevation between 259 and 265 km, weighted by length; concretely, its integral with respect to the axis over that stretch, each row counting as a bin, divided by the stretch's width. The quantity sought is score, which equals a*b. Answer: 2.96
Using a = 1.91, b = 1.55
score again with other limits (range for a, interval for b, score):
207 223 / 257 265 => 2.63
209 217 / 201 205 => 2.97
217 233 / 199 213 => 3.17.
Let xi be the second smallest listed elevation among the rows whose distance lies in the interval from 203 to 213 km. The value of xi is 1.751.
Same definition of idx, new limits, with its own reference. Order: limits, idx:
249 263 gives 0.045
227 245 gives 0.019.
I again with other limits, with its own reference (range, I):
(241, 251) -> 248.0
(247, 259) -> 258.0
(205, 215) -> 214.0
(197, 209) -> 200.0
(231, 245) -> 240.0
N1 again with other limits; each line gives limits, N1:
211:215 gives 0.580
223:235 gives 0.602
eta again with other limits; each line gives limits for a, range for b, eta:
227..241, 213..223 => 1.11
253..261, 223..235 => 0.88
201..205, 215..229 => 1.02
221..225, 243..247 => 0.99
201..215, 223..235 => 1.00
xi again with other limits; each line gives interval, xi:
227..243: 1.765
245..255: 1.677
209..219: 1.703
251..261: 1.497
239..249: 1.701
